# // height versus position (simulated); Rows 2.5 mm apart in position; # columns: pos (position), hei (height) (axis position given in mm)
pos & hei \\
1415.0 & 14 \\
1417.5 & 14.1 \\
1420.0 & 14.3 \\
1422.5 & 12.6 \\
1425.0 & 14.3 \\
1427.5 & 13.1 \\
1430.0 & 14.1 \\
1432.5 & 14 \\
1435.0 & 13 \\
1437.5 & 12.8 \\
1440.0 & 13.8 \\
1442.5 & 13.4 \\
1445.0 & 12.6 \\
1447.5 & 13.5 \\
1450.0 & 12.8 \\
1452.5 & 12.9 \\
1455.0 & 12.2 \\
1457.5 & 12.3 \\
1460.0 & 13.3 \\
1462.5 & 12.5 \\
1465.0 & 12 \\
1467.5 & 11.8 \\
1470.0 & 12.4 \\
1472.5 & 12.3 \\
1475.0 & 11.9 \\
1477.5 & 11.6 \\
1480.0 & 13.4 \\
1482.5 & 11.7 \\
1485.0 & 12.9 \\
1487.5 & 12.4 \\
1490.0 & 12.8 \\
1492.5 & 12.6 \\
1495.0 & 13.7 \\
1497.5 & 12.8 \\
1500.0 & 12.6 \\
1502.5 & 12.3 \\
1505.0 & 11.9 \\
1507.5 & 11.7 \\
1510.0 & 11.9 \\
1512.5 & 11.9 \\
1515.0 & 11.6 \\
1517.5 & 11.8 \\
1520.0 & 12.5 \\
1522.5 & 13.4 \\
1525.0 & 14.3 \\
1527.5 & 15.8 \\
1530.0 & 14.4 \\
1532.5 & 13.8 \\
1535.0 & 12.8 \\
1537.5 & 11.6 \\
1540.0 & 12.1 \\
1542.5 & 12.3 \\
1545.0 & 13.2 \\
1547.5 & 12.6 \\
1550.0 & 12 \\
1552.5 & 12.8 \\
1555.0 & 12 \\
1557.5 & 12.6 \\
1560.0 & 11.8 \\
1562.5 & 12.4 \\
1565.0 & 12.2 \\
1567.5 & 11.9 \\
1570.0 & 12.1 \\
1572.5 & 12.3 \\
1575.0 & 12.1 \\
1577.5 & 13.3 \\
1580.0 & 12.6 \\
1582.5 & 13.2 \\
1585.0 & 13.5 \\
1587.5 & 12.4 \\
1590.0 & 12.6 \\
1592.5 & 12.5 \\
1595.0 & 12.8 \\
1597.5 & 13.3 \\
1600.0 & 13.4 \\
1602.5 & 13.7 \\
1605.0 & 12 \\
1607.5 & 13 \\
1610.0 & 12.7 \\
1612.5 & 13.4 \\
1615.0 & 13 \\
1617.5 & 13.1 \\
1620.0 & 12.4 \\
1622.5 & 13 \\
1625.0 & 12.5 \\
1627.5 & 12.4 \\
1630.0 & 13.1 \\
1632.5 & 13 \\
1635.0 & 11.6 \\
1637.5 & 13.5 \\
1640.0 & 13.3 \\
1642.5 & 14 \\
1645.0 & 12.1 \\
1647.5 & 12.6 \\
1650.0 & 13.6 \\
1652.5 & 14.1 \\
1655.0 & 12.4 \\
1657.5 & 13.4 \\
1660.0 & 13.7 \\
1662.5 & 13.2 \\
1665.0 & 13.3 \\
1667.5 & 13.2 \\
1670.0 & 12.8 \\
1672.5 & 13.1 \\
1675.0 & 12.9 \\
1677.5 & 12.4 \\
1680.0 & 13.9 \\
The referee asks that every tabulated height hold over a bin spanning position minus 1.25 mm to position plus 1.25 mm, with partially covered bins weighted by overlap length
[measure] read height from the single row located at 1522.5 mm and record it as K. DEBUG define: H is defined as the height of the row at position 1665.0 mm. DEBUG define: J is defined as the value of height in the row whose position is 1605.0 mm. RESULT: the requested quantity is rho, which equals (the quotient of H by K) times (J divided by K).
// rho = 0.89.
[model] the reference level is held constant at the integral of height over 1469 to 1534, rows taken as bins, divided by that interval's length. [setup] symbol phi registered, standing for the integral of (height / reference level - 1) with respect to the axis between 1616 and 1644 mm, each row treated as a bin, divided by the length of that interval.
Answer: 0.015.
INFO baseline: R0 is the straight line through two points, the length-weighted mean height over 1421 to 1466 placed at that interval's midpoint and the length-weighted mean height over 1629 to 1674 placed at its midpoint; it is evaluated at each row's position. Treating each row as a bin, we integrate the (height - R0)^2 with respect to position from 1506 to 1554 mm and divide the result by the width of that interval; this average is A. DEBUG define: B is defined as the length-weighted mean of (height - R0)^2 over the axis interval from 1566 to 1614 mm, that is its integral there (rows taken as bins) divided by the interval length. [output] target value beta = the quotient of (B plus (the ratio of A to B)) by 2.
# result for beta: 1.9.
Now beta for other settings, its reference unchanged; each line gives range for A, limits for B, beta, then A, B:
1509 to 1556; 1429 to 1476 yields 1.5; 1.3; 0.53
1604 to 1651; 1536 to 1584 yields 0.6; 0.4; 0.74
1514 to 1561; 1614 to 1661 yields 1.7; 1.3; 0.43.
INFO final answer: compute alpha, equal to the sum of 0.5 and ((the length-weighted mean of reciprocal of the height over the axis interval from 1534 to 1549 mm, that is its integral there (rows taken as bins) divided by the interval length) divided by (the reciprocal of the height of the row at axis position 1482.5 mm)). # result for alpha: 1.44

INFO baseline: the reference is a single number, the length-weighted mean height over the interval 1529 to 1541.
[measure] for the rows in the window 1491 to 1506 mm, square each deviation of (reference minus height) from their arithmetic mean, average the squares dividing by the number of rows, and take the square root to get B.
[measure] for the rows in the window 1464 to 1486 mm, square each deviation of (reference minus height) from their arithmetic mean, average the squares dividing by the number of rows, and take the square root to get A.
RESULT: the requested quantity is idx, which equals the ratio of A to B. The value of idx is 1.0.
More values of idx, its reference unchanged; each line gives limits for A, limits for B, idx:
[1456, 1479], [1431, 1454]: 1.0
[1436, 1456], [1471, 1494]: 0.9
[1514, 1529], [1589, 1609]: 2.9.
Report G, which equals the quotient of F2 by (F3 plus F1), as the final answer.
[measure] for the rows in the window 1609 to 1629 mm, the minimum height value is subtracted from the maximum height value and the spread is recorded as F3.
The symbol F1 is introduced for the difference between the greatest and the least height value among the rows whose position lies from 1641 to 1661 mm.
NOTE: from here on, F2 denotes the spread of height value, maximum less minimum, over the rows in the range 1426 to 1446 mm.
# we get 0.50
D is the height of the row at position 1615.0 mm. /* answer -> 13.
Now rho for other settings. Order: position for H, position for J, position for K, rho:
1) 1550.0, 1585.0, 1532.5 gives 0.85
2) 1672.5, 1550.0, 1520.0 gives 1.01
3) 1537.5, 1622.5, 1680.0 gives 0.78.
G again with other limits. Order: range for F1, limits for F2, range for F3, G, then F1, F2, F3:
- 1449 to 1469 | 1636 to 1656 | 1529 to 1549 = 0.47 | 1.5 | 2.0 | 2.8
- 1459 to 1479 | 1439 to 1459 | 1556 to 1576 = 0.64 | 1.7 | 1.6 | 0.8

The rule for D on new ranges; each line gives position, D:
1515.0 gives 11.6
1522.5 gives 13.4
